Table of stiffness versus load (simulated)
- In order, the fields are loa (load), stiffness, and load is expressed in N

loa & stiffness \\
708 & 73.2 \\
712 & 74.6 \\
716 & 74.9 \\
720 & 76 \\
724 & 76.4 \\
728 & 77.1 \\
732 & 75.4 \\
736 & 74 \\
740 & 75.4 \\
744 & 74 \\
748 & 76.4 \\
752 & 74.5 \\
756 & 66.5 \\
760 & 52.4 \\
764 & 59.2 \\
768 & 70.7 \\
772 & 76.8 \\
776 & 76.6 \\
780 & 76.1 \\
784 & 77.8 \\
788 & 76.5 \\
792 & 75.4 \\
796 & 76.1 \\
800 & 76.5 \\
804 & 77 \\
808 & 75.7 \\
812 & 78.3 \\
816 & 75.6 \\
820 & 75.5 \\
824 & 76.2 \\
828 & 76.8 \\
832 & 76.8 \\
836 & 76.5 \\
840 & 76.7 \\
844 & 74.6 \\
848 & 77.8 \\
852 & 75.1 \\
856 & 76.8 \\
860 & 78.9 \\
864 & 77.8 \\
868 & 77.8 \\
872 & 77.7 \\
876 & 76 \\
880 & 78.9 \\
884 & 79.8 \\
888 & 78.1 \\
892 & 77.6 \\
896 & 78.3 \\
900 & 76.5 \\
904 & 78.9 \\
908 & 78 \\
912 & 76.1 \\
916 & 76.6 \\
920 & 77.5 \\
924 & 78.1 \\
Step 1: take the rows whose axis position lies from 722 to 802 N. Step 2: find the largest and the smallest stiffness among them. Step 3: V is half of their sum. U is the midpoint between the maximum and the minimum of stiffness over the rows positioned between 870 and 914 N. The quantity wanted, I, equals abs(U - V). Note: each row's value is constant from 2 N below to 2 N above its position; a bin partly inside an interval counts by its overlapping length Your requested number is 12.8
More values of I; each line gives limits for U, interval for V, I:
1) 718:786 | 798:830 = 11.8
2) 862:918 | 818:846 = 2.2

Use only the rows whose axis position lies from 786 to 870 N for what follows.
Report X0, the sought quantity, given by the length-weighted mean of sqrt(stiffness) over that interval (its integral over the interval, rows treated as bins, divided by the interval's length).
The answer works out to 8.75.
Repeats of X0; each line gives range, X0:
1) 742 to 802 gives 8.50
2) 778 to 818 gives 8.75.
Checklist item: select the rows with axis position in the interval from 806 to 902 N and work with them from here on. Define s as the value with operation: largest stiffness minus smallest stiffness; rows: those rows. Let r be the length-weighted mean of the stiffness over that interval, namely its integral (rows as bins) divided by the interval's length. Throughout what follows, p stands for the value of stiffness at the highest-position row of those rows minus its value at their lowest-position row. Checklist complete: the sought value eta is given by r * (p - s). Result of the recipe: -339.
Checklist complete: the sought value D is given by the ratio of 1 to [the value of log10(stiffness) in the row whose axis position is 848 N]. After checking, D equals 0.529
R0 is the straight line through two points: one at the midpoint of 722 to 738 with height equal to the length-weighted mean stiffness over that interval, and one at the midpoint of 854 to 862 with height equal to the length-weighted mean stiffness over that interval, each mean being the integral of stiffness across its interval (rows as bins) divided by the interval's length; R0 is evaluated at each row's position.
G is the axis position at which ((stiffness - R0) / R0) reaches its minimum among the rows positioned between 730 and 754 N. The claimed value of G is 744 N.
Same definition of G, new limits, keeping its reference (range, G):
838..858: 844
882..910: 900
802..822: 820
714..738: 736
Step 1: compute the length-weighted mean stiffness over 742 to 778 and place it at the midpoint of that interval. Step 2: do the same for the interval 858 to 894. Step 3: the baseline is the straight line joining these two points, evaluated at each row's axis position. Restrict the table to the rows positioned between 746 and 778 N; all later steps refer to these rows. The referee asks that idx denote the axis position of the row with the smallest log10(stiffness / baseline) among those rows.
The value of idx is 760 N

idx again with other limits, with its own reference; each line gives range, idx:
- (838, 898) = 876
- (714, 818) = 760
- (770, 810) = 808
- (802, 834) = 820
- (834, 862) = 852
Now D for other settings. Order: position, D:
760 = 0.582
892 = 0.529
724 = 0.531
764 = 0.564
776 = 0.531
